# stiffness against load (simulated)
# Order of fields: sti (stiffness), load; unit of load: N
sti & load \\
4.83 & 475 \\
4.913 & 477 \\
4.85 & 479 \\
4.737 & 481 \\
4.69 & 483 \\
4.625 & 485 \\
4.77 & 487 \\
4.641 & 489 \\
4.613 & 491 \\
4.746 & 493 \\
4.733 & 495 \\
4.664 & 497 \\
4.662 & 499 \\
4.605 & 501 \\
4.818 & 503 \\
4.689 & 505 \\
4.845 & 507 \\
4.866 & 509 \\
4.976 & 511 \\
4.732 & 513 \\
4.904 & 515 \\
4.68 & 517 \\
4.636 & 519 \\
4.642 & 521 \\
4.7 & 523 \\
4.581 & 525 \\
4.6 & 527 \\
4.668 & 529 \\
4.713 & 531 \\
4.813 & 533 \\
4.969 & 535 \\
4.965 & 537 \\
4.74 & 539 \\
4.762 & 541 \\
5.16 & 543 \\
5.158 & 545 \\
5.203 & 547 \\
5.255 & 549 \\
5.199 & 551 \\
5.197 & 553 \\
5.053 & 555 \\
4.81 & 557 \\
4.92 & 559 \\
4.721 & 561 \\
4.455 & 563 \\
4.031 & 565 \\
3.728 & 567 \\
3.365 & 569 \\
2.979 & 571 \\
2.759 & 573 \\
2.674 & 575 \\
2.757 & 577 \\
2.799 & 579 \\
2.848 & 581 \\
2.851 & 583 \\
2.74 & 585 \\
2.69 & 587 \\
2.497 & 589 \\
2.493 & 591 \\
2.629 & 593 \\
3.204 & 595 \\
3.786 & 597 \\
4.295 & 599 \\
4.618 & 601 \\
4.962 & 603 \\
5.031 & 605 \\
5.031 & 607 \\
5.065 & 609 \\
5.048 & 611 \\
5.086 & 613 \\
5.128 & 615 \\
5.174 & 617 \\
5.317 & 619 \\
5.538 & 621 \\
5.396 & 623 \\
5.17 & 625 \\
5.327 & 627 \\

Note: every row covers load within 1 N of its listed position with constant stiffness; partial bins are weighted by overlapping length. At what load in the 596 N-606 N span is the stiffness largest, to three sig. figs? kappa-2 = 605 N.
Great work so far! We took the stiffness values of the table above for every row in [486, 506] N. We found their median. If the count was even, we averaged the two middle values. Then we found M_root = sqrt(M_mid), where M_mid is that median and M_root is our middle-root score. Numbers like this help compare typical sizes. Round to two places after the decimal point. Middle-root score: 2.16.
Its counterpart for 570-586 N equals 1.67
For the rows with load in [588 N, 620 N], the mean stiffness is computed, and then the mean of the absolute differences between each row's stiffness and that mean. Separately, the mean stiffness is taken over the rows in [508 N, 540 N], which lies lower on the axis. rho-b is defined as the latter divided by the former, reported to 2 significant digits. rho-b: 5.4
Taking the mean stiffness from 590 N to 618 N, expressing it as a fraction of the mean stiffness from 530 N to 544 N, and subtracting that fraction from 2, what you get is 1.10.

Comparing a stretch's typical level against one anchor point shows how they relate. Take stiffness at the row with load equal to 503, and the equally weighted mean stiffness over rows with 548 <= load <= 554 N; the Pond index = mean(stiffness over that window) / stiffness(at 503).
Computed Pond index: 1.08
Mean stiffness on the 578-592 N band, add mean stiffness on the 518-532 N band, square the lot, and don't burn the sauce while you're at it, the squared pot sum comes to 54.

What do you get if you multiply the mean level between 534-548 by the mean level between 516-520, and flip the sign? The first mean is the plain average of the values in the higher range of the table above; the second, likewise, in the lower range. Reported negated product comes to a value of -23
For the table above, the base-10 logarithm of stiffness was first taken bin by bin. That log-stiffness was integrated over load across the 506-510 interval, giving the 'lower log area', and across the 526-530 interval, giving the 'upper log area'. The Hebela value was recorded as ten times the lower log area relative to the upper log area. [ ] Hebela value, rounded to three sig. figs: 10.3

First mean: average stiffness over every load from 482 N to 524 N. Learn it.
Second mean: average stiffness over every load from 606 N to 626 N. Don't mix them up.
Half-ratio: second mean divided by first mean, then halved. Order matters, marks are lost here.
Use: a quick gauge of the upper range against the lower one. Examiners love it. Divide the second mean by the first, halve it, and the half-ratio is 0.55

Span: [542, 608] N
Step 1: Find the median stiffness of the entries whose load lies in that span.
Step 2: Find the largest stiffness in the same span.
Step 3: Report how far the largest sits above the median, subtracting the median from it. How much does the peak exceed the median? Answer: 1.22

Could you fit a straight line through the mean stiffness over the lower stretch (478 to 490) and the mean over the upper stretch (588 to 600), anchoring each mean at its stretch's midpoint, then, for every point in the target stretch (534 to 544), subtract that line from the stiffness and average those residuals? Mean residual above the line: 0.98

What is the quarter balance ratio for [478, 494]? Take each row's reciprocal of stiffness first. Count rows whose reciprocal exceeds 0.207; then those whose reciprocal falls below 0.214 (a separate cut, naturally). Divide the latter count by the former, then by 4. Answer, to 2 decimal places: 0.18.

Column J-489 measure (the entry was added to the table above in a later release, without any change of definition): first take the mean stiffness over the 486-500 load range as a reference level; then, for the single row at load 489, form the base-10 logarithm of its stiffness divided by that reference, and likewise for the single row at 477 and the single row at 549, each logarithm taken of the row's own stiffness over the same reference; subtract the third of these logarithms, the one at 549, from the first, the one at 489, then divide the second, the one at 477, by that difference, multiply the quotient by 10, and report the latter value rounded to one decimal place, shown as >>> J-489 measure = -3.7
